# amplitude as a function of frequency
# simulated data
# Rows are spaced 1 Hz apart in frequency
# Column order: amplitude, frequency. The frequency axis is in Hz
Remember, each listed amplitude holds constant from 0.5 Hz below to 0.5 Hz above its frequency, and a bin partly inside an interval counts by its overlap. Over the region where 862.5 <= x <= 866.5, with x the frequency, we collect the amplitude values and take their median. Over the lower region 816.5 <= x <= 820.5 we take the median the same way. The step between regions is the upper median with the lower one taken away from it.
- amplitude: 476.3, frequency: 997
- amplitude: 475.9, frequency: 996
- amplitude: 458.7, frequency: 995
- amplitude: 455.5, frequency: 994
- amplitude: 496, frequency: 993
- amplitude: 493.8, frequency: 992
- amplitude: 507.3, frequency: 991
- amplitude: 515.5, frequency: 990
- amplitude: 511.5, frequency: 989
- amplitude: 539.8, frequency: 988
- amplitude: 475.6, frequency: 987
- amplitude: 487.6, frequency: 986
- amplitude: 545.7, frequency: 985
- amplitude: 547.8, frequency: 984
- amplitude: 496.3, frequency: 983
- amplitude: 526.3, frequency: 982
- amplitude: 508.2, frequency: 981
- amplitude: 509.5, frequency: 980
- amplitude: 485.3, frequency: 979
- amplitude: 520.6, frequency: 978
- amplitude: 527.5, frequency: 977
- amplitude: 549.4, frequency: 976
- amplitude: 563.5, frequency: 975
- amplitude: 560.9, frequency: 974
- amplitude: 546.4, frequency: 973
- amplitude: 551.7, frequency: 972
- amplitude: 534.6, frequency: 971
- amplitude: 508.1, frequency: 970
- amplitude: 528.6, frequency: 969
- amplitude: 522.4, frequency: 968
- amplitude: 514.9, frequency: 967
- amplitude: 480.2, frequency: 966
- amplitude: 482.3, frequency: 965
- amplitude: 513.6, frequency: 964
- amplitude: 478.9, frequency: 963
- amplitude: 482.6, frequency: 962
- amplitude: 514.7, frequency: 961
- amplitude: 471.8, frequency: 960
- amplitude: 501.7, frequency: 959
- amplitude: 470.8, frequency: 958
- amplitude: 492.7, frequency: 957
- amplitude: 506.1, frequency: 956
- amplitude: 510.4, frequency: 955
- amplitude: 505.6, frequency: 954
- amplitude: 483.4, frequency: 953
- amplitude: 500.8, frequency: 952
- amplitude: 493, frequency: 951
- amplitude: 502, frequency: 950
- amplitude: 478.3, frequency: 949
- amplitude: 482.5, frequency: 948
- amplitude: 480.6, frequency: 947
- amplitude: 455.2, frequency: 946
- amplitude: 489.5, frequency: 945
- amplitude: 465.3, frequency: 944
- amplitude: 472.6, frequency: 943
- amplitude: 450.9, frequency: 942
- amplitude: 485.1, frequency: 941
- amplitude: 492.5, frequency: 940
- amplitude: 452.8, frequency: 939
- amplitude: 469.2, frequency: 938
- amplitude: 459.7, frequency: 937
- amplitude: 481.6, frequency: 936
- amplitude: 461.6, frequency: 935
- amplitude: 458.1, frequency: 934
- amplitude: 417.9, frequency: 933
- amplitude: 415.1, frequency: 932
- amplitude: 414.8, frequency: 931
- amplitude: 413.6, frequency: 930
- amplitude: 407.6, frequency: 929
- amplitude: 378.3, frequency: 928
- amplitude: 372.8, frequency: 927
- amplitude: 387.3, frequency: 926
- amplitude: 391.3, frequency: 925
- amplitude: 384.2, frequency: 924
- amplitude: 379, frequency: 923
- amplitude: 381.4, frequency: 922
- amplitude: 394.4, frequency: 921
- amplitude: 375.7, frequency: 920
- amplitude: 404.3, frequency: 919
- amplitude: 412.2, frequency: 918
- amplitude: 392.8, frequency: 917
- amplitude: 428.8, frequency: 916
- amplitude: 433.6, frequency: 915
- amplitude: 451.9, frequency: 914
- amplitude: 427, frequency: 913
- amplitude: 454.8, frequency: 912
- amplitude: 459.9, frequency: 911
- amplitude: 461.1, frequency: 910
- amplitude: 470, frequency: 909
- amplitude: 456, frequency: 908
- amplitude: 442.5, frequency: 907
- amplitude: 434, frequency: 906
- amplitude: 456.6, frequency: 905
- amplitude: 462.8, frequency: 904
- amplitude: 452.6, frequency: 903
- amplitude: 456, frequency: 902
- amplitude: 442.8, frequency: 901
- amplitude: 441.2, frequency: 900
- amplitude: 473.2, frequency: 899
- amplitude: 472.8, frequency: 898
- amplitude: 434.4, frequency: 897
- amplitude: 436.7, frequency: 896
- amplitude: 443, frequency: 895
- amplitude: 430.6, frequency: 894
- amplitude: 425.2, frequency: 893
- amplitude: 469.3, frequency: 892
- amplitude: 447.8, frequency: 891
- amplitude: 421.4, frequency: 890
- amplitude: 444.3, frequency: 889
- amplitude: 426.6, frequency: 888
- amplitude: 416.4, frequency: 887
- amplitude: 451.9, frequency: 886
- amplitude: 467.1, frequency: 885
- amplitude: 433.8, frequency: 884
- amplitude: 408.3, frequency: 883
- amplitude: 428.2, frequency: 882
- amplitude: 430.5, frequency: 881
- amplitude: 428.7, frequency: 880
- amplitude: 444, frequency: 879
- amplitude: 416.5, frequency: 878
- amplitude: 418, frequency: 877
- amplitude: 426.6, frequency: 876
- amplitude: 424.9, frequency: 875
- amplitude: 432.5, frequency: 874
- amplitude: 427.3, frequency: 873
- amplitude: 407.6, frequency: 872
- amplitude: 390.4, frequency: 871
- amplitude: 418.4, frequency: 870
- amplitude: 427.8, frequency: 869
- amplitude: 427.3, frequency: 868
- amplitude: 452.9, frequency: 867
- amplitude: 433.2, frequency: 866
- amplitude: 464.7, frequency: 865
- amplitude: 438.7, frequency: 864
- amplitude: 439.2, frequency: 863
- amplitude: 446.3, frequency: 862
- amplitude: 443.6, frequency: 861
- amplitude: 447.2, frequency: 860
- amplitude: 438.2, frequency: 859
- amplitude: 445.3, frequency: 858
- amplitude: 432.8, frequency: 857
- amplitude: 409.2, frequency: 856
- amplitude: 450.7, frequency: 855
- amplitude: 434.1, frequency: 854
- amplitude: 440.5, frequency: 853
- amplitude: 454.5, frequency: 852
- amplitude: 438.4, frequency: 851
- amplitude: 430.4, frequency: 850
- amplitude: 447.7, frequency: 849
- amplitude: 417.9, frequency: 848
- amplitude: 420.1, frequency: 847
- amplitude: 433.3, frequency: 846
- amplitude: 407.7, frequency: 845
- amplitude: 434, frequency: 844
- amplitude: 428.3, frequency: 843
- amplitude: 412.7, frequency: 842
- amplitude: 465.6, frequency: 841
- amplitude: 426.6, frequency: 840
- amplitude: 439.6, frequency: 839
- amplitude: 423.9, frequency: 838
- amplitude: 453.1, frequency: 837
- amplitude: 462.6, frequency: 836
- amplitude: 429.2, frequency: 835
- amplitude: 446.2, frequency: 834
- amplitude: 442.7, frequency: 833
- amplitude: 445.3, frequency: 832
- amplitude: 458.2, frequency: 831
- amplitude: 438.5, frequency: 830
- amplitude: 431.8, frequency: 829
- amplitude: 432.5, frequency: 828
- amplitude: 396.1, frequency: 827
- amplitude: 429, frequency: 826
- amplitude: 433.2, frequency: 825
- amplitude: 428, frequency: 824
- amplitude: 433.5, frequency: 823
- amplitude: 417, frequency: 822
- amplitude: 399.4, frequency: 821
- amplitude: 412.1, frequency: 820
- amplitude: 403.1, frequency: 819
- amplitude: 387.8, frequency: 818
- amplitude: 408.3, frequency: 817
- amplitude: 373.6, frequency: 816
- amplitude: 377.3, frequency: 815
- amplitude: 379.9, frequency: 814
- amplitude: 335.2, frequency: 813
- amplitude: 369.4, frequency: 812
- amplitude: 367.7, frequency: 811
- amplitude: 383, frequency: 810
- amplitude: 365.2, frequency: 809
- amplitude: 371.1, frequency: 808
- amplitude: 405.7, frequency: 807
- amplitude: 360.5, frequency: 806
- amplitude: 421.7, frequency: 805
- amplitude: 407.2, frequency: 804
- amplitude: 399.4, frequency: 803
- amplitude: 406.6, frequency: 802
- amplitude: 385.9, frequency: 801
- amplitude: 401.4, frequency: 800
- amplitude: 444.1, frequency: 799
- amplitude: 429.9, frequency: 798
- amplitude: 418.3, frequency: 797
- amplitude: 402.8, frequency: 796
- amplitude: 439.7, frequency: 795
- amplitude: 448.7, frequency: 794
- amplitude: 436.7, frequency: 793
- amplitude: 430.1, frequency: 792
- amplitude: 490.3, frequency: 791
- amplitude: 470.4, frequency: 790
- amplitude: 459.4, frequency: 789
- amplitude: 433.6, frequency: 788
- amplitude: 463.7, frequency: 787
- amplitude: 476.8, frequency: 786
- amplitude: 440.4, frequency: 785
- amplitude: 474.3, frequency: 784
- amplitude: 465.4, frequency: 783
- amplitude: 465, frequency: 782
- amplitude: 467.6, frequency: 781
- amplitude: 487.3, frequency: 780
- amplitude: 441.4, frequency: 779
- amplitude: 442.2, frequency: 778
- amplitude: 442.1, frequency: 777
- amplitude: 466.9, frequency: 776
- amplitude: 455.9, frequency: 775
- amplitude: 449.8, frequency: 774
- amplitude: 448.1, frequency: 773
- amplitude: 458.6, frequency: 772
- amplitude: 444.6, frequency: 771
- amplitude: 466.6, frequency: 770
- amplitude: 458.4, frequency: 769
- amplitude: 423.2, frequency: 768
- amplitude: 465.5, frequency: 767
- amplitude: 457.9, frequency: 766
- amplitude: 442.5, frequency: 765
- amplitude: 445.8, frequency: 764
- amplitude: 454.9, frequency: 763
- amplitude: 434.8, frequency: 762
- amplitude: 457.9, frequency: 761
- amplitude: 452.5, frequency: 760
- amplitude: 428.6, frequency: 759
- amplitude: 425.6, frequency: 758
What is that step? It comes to 33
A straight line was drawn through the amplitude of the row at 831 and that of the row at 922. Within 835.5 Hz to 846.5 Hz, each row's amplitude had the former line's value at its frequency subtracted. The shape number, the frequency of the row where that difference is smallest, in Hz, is 845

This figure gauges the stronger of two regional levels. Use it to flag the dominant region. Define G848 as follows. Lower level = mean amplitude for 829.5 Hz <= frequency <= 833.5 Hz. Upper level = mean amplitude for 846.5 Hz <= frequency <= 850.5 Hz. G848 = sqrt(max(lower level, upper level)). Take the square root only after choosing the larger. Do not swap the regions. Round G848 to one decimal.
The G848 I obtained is 21.1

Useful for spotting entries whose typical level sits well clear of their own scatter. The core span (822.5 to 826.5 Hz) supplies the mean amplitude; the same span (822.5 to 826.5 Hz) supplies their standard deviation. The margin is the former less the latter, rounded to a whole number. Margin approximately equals 428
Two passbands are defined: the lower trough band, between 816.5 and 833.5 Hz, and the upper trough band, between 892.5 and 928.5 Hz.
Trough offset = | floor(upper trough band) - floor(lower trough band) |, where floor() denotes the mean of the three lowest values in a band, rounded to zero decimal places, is 19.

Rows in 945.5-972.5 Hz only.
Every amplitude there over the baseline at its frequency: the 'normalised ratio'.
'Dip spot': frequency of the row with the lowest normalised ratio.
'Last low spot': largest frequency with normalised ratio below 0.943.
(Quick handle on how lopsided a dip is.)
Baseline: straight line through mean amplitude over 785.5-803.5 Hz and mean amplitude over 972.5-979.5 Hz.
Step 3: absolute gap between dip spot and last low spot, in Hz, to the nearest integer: 20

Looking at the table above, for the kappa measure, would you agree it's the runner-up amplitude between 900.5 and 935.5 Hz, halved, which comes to 231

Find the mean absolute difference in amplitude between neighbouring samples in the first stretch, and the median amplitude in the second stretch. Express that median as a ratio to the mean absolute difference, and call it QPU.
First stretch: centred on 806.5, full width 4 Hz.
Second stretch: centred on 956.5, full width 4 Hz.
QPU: 11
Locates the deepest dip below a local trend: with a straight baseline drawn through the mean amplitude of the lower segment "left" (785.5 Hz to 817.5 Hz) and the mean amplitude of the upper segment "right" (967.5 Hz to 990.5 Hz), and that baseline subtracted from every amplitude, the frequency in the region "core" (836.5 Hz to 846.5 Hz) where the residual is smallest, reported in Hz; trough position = 845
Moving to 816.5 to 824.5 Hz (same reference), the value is 818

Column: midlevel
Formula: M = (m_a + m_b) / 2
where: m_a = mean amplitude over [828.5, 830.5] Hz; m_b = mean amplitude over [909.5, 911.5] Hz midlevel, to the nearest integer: 448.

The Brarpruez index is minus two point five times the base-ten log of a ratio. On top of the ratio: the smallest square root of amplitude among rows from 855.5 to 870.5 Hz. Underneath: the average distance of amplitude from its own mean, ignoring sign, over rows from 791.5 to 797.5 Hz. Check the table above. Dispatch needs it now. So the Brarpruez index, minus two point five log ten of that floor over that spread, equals -0.52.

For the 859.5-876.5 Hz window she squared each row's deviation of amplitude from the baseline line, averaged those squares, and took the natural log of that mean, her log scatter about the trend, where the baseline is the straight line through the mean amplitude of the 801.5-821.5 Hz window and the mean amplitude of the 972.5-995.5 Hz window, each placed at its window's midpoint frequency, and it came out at 6.0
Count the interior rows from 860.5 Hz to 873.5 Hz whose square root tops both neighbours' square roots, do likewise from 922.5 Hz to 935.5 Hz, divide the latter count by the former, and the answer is 0.25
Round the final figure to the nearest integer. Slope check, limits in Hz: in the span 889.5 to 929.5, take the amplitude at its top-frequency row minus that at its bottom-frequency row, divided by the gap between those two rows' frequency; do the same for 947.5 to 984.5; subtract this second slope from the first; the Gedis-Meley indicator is -2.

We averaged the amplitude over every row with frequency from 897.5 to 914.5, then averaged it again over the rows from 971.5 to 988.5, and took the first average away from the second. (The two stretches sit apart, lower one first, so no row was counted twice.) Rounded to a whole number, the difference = 72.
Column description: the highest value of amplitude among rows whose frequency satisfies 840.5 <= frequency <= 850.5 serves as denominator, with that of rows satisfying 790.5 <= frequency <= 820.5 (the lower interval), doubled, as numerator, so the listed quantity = 2.11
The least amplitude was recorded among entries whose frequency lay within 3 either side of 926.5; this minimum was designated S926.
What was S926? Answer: 372.8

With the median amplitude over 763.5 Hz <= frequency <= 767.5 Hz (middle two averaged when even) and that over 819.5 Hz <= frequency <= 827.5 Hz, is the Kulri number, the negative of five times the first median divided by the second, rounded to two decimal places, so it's -5.35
